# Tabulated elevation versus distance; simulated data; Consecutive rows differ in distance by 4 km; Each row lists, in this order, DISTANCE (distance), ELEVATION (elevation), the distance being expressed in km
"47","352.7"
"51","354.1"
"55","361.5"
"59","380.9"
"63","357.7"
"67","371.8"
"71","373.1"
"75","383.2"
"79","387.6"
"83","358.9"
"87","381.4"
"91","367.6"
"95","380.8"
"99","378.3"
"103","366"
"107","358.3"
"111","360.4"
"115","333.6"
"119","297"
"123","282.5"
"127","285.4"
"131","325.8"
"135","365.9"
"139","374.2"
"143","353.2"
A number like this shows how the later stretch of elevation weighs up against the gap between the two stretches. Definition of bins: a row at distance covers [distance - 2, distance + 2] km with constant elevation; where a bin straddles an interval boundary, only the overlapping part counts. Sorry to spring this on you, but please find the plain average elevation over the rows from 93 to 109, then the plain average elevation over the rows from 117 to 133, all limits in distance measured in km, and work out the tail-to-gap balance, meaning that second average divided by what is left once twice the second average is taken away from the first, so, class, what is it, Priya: -1.33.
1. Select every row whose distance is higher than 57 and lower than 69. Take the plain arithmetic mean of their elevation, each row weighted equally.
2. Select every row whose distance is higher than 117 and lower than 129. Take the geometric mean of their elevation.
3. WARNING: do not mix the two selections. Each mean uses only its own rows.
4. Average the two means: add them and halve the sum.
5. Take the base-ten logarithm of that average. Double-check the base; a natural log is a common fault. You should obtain 2.52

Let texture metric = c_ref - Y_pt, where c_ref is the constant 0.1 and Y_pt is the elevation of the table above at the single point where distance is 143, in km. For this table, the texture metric -353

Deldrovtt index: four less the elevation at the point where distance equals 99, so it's -374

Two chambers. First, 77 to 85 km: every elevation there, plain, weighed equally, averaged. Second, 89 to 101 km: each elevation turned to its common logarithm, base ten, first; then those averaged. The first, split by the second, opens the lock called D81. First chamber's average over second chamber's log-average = 145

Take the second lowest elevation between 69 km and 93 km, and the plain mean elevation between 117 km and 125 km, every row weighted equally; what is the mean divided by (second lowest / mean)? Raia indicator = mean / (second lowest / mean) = 228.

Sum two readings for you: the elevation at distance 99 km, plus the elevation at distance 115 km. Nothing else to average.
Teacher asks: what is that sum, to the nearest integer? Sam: 712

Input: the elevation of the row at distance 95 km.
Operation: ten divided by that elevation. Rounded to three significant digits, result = 0.0263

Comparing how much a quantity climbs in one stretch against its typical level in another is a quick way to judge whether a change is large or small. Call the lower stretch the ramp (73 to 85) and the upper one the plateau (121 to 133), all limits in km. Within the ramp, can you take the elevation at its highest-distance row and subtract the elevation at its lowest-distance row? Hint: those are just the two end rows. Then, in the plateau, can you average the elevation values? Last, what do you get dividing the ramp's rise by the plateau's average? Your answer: -0.08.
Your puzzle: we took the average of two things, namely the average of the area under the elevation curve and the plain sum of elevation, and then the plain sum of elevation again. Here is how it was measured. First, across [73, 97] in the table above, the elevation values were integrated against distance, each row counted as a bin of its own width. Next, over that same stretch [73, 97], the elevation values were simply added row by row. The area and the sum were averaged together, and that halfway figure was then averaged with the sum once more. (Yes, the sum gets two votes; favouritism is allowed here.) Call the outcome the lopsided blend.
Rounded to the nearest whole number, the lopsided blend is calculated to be 3954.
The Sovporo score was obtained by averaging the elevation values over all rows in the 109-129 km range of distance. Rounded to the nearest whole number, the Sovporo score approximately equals 312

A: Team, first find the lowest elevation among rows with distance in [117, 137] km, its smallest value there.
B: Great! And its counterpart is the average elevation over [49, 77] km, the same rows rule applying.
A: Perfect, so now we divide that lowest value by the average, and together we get 0.77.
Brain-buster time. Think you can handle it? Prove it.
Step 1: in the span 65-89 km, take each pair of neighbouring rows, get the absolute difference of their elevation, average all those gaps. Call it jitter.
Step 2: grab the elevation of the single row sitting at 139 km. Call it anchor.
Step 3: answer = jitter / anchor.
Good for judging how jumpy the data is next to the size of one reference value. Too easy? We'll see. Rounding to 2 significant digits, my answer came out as 0.036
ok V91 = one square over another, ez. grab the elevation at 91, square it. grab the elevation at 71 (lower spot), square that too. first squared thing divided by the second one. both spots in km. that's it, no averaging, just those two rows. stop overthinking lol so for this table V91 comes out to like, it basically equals 0.97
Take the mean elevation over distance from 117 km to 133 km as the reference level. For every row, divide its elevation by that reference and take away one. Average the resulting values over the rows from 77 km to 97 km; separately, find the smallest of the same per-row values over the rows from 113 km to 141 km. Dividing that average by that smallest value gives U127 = -5.1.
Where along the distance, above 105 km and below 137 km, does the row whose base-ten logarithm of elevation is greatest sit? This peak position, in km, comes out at 135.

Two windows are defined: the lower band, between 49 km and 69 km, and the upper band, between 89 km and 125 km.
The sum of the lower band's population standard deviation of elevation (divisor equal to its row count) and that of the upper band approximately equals 43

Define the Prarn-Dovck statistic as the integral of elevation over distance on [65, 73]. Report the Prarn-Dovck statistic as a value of 2980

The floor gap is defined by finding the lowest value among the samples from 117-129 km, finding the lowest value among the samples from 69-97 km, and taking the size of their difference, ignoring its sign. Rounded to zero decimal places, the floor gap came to 76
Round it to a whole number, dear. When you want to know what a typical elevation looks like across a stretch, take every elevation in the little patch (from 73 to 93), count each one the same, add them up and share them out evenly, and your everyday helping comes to 376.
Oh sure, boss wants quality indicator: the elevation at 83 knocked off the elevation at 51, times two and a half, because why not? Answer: -12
